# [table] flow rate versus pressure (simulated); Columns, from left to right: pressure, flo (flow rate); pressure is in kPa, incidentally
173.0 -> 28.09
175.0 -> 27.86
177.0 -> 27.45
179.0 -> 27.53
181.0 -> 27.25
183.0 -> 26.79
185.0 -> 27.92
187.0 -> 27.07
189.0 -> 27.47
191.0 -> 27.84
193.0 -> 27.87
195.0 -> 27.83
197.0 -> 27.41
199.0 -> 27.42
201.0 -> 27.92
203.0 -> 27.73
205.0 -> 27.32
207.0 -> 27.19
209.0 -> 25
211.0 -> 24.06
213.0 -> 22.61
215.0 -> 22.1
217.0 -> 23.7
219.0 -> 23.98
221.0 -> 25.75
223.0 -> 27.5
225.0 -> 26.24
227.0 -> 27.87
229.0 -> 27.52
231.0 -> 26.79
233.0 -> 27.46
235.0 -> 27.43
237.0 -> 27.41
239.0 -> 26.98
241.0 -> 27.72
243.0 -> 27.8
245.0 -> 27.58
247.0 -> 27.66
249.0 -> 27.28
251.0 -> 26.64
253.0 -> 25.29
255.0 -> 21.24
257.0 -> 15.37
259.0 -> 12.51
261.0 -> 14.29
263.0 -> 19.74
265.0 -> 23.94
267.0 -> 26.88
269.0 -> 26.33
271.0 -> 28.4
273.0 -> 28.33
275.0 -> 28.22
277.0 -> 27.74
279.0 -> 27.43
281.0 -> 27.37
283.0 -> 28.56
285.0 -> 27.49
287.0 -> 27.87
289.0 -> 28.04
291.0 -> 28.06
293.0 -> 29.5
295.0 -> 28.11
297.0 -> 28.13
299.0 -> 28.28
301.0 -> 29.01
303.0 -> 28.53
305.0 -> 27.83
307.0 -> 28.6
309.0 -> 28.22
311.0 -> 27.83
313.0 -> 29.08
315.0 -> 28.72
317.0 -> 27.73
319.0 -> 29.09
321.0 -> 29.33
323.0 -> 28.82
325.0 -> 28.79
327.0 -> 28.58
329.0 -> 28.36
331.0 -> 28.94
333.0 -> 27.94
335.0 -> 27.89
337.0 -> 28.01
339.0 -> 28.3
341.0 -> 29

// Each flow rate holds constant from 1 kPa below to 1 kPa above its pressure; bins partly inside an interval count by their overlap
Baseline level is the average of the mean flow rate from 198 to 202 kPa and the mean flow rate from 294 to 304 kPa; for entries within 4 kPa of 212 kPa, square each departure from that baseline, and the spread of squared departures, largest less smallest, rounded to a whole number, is 26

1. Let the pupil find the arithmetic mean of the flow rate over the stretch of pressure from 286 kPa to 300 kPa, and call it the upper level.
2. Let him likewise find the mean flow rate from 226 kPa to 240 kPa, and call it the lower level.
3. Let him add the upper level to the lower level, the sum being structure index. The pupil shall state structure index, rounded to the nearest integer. 56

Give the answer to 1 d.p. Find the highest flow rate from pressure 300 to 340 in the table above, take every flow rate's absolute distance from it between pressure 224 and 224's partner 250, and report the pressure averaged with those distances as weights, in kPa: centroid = 236.3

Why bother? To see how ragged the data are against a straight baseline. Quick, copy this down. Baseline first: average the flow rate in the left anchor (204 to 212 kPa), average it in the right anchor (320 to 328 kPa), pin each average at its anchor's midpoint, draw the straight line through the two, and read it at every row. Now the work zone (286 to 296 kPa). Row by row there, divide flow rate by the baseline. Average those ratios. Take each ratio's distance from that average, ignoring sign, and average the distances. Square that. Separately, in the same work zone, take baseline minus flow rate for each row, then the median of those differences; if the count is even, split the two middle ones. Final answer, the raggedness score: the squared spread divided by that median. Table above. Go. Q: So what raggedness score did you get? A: -0.0087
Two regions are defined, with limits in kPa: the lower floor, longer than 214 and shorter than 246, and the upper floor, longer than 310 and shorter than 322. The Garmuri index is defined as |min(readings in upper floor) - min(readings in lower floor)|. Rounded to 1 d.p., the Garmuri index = 5.6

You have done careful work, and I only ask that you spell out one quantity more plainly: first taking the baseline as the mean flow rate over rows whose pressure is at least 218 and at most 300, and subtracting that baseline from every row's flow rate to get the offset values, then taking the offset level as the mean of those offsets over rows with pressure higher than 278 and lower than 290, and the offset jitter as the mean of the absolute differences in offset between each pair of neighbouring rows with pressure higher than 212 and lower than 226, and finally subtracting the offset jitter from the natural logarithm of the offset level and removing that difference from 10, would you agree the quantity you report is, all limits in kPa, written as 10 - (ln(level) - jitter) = 10.6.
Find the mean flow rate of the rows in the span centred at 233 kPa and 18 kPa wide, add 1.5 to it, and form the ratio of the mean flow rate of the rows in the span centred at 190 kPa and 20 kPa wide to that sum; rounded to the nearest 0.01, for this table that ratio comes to 0.96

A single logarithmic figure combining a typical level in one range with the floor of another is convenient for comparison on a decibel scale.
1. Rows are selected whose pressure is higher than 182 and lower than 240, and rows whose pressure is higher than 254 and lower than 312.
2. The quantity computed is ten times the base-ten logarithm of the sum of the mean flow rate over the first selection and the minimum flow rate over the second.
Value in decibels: 15.92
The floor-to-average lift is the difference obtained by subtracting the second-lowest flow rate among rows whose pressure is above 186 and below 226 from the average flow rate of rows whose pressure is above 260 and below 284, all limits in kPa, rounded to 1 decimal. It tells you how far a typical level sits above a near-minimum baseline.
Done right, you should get 3.0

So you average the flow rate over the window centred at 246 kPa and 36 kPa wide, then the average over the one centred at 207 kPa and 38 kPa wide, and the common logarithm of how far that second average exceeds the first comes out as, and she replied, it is 0.28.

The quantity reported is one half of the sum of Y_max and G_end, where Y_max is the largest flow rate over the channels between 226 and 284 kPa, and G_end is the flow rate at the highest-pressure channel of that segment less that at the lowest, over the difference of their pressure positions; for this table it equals 14.3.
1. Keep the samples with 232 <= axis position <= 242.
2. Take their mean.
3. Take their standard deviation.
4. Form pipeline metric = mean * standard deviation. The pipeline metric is 7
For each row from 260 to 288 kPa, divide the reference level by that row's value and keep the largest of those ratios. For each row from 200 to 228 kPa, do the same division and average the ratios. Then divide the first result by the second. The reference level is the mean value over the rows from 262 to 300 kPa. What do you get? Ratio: 1.8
